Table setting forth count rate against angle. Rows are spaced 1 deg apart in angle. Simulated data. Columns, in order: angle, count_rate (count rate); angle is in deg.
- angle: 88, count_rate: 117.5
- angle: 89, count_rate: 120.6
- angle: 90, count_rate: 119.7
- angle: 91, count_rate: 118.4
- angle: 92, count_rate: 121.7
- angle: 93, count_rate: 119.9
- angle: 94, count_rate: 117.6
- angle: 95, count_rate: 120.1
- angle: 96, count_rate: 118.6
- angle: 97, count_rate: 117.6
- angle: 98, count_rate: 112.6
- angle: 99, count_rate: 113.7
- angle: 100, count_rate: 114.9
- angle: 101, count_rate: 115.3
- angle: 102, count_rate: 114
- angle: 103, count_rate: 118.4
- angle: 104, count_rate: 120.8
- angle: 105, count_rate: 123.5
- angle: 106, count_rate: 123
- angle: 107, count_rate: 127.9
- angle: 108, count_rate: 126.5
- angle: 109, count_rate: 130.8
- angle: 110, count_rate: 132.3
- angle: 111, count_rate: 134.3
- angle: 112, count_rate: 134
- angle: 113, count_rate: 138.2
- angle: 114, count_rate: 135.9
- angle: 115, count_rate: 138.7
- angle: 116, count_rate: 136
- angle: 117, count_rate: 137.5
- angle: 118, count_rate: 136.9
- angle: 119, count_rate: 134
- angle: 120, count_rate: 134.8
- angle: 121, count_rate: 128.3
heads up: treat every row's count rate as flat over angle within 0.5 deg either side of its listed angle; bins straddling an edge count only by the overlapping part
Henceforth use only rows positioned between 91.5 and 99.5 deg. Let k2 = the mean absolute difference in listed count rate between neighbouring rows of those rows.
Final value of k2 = 2.17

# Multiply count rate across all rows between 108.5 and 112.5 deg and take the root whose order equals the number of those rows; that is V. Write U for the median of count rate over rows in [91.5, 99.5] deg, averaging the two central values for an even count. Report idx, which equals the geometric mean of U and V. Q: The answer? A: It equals 125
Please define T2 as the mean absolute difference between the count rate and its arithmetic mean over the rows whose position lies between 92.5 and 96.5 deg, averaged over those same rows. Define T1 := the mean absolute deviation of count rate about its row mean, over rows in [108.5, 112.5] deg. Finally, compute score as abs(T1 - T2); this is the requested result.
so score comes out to 0.35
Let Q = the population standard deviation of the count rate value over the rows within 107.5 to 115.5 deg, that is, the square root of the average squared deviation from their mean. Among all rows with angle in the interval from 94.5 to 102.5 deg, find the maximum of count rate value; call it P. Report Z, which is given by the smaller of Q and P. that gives 3.8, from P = 120.1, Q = 3.8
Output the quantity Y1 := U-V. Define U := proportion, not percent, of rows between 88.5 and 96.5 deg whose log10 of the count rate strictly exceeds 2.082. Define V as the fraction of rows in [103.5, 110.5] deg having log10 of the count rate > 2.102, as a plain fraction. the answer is -0.4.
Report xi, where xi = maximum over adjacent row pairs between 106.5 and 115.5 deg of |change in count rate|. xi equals 4.3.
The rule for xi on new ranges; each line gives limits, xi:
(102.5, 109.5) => 4.9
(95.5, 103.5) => 5.0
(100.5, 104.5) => 4.4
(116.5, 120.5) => 2.9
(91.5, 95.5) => 2.5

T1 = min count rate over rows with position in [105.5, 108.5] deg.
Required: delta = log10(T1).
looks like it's 2.09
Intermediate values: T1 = 123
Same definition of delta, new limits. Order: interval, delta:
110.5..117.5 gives 2.13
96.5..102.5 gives 2.05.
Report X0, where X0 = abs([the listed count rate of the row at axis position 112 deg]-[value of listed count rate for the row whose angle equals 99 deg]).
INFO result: 20.3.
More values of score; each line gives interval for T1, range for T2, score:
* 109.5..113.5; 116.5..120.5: 0.35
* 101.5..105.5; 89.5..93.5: 2.09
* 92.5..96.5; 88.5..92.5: 0.10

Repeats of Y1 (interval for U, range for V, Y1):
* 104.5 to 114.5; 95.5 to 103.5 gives 1.0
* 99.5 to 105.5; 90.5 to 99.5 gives 0.3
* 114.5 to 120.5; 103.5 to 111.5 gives 0.4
